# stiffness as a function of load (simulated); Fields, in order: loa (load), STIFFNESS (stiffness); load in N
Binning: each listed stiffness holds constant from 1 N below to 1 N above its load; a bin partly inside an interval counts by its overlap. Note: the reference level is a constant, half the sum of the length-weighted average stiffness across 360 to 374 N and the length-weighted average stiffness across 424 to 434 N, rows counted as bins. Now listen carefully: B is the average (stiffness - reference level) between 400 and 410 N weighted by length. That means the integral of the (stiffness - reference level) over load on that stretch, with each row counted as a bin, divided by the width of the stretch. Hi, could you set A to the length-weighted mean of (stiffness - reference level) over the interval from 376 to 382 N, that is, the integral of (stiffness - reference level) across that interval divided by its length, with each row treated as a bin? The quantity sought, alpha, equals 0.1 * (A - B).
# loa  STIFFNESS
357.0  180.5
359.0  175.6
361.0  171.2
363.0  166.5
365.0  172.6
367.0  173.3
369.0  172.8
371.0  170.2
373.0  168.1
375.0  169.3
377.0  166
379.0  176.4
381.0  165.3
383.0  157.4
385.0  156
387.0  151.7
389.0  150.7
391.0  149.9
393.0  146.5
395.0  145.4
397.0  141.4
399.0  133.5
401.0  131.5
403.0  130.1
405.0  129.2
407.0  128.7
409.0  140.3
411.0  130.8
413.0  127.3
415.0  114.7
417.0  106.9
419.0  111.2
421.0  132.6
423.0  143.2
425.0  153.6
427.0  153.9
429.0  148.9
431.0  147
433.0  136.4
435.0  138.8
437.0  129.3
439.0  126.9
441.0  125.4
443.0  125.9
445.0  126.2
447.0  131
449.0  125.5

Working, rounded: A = 10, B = -27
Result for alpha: 3.7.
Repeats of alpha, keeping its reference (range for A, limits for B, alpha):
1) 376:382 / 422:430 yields 1.9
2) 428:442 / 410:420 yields 1.8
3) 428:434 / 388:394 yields -0.5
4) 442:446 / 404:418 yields 0.1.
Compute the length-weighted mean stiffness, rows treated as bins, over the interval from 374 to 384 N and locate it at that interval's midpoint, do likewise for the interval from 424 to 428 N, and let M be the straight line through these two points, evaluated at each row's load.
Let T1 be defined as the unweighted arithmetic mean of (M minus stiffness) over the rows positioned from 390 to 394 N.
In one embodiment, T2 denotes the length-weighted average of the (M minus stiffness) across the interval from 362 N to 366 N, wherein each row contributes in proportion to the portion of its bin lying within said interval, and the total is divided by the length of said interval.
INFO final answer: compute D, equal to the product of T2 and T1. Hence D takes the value 23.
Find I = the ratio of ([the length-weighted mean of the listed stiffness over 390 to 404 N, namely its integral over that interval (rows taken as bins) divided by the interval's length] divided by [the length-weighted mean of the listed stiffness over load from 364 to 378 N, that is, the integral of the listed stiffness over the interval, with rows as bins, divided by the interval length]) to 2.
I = 0.41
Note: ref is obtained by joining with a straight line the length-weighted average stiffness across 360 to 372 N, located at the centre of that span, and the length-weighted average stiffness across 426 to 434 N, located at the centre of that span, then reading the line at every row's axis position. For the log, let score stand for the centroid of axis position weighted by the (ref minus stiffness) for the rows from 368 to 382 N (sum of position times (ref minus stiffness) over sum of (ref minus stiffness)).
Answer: 376.3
